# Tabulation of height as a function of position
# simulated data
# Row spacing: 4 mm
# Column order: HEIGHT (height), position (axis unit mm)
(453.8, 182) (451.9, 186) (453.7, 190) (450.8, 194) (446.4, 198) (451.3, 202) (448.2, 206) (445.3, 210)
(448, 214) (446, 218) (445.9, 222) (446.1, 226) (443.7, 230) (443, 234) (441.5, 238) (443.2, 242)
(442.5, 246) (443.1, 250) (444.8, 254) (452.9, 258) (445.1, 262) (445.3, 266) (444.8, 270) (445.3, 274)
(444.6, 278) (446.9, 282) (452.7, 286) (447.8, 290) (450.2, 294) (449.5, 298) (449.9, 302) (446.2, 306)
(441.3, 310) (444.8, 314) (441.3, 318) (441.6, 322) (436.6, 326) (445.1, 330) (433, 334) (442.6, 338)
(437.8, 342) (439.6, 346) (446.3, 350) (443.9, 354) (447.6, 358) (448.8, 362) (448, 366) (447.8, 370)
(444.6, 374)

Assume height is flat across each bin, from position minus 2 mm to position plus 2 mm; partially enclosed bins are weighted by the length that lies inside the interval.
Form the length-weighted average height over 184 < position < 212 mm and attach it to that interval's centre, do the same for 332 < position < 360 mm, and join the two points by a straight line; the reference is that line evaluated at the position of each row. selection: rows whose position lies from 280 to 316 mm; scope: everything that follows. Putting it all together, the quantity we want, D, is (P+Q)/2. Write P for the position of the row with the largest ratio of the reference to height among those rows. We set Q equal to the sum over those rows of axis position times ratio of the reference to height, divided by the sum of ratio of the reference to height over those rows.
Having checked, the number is 304.0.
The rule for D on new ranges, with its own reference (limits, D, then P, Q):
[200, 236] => 226.0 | 234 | 218.0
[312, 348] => 332.0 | 334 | 330.0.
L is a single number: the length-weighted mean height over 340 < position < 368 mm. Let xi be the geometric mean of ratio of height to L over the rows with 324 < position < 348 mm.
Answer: 0.988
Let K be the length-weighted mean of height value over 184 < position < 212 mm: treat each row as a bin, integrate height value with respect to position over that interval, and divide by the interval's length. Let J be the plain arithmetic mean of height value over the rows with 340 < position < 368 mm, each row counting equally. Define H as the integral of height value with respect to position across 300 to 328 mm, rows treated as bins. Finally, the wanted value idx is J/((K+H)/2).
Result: 0.0692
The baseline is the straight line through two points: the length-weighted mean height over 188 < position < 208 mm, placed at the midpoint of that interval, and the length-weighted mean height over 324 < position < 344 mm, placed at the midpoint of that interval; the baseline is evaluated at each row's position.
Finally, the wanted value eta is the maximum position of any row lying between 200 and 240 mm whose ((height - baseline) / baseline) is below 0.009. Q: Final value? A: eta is 238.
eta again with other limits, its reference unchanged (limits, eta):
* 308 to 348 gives 346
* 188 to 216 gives 214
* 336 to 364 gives 346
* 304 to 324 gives 322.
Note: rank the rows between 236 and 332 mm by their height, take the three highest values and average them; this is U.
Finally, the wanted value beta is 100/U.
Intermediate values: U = 452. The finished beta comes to 0.221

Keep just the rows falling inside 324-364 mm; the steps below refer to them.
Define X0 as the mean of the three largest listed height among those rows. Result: 448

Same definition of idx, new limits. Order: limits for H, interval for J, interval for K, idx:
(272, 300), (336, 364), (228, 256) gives 0.0683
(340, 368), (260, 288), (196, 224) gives 0.0692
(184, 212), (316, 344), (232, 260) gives 0.0675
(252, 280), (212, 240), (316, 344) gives 0.0688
